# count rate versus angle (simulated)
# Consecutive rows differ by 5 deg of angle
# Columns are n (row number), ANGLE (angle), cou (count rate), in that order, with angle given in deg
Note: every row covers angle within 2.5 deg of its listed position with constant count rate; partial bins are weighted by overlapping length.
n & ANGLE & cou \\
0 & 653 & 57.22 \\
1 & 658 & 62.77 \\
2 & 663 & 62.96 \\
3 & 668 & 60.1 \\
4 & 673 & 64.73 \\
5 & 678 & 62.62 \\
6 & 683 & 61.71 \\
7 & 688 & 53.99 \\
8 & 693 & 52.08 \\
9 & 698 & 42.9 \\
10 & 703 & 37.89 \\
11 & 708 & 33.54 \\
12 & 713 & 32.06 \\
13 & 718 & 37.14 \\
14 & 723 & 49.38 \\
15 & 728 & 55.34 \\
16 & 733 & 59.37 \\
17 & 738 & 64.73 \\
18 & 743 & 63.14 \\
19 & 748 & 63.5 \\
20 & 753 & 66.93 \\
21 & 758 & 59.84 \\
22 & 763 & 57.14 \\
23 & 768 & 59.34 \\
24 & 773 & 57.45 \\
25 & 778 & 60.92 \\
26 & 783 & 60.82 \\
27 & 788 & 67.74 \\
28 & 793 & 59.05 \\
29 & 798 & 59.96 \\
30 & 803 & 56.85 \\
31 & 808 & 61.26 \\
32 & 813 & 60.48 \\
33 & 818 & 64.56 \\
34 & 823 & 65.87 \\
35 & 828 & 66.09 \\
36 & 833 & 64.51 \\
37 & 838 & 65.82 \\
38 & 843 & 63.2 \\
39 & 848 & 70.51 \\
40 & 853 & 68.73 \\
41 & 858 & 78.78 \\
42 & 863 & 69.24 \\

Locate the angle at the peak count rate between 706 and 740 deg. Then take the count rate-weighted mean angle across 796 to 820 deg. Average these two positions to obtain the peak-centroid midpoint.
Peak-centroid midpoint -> 773.1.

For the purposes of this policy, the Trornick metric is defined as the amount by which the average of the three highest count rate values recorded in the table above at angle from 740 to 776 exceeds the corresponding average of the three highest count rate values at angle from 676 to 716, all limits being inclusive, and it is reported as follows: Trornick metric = 5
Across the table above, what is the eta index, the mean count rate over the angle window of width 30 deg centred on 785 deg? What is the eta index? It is 61.0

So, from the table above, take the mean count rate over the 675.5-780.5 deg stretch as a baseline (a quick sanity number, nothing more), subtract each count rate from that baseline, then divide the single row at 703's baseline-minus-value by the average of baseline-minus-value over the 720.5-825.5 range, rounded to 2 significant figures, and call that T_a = -2.4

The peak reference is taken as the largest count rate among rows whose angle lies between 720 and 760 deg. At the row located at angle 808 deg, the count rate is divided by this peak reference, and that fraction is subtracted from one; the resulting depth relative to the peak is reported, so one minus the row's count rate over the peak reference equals 0.085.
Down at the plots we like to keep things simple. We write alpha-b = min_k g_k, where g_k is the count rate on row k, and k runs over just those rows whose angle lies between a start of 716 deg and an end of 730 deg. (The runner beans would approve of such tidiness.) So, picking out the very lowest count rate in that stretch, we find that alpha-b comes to 37.14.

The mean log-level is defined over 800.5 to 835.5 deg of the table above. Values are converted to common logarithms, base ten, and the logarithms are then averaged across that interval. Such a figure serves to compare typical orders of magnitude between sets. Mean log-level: 1.80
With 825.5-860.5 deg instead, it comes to 1.83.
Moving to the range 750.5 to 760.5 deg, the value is 1.80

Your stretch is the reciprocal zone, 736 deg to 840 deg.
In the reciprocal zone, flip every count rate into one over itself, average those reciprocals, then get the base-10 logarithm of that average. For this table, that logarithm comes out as -1.79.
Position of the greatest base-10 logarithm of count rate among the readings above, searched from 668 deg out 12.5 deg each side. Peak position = 673 deg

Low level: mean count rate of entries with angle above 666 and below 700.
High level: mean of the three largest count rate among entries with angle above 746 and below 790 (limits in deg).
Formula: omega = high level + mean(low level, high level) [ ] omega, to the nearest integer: 128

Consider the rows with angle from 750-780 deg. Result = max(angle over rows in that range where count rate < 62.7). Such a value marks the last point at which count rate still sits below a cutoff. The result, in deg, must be 778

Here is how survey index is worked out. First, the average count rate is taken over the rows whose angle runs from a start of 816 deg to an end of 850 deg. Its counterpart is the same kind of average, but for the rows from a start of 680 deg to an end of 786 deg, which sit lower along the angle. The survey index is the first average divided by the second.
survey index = 1.22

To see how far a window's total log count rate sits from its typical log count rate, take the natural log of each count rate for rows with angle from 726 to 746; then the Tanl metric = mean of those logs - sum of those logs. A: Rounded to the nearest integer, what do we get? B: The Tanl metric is -12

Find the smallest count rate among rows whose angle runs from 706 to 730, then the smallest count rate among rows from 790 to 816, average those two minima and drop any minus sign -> 44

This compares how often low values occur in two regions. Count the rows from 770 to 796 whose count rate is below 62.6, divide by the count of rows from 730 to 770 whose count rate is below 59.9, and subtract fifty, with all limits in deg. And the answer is -49.0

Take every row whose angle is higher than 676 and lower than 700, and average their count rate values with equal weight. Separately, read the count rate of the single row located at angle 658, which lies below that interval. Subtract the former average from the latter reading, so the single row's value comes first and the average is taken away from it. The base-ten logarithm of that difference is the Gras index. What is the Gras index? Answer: 0.9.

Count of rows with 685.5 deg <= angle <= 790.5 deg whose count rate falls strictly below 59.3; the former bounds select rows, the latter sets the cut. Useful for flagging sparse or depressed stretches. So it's 11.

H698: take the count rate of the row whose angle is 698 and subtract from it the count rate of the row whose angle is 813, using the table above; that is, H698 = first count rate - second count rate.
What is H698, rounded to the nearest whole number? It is -18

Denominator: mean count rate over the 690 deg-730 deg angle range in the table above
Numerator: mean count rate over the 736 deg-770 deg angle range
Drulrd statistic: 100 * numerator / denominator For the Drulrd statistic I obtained 146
